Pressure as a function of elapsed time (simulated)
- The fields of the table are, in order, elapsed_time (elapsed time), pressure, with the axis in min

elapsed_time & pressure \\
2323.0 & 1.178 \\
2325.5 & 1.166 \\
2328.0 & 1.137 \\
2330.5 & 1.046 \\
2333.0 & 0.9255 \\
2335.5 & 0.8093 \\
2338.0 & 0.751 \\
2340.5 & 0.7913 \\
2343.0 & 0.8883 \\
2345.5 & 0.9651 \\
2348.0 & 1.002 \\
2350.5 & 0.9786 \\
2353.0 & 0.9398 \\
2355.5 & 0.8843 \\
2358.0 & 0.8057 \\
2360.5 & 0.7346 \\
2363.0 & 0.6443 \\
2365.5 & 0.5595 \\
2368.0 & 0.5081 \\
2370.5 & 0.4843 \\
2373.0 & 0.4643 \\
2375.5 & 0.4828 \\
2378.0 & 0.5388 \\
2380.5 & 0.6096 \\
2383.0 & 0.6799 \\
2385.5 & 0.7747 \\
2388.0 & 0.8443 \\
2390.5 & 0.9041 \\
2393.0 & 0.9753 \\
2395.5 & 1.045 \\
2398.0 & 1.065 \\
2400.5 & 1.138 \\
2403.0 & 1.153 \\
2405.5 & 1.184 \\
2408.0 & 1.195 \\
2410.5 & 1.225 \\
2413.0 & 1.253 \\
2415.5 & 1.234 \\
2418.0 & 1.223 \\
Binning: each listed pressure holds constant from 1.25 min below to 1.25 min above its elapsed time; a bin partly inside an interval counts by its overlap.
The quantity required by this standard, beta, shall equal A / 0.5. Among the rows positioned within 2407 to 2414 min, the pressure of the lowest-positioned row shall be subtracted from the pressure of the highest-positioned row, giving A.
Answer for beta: 0.12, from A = 0.06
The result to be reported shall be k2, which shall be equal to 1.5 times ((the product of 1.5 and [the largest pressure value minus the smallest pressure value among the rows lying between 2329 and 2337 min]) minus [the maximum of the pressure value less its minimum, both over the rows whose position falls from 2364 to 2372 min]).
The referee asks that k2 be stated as 0.4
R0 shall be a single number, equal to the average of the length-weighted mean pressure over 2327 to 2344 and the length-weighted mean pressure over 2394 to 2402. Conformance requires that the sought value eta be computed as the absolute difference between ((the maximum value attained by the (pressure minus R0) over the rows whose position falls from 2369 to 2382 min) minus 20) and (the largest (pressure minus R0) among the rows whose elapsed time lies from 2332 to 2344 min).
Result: 20.3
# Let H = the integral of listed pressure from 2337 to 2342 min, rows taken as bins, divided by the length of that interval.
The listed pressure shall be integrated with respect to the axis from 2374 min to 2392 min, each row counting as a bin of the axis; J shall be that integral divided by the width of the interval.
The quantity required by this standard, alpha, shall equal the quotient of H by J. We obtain 1.13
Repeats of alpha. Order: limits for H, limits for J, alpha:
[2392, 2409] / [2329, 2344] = 1.27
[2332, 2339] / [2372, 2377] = 1.73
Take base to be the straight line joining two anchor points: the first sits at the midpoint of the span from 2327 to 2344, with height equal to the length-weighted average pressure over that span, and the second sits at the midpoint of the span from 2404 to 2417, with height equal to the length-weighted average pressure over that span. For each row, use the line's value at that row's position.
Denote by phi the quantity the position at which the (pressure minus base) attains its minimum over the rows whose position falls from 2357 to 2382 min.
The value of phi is 2373.0 min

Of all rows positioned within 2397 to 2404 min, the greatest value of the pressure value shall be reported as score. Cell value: 1.153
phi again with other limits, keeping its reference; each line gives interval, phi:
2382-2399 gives 2383.0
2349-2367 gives 2365.5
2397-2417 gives 2398.0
